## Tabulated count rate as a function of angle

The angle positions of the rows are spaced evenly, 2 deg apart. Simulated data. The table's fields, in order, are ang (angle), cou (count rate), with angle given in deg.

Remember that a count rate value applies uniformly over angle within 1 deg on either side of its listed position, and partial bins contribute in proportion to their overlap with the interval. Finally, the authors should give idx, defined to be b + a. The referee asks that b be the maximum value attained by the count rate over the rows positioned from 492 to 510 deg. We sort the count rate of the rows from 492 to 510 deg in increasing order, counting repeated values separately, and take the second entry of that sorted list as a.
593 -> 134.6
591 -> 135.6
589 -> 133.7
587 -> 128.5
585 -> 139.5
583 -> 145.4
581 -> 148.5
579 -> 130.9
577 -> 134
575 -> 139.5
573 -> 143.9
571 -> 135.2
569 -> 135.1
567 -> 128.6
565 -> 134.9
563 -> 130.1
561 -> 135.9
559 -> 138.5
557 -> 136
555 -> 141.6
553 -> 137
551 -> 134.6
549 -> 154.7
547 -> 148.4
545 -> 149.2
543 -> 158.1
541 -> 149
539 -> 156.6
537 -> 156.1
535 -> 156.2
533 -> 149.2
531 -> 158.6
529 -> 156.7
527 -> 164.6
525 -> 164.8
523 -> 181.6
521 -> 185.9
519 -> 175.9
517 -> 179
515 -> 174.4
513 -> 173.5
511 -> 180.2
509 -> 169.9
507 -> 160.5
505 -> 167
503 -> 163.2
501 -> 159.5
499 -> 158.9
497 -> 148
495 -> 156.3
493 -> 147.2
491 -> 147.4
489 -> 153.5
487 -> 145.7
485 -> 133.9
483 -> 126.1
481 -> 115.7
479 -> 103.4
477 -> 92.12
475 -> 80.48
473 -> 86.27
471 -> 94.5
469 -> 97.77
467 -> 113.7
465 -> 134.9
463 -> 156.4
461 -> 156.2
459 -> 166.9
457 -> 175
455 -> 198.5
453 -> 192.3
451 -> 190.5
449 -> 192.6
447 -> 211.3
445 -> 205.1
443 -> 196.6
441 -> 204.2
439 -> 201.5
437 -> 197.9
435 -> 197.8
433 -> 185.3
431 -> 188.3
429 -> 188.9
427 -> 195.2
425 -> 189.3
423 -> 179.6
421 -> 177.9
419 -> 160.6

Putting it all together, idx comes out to 318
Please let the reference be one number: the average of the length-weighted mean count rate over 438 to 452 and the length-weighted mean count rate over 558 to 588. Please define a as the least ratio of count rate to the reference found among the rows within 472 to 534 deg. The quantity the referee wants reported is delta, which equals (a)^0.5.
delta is 0.69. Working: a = 0.48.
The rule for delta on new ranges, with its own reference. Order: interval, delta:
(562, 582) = 0.87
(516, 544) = 0.94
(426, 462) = 0.96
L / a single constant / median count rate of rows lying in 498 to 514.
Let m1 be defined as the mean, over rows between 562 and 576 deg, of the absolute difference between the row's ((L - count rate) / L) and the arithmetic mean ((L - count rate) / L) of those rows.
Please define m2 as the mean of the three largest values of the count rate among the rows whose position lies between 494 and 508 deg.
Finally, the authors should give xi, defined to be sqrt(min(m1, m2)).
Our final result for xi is 0.148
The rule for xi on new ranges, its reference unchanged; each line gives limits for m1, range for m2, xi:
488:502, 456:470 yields 0.168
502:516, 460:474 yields 0.180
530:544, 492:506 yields 0.141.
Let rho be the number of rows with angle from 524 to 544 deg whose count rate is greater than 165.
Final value 0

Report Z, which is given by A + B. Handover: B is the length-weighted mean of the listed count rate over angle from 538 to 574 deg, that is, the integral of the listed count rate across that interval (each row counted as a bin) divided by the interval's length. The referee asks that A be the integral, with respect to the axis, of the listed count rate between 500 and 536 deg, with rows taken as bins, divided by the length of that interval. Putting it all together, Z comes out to 309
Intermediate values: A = 168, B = 142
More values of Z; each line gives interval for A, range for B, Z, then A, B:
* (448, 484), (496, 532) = 305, 137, 168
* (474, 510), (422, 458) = 334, 140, 194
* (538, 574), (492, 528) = 309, 142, 167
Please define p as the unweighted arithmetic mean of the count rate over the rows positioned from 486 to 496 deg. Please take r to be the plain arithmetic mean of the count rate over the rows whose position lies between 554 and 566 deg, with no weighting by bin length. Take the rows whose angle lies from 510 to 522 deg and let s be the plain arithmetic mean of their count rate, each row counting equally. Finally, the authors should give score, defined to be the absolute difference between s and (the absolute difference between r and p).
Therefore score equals 164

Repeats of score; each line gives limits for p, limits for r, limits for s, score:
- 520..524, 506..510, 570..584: 121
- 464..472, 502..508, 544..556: 91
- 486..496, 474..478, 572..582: 76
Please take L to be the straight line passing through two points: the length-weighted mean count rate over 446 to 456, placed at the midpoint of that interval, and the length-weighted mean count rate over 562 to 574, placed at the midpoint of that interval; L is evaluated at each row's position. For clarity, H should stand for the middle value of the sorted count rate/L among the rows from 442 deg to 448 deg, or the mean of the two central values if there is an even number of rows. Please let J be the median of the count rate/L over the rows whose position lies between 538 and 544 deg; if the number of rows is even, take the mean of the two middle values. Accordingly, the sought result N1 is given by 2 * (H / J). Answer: 1.96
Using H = 1.02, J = 1.04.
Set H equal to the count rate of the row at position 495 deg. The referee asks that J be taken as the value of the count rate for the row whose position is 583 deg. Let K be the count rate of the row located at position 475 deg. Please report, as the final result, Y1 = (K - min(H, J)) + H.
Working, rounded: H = 156.3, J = 145.4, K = 80.48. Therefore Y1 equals 91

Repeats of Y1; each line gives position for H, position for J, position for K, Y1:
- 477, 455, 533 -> 149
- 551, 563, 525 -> 169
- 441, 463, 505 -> 215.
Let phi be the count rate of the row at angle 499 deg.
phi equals 158.9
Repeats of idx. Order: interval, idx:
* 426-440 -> 390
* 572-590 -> 279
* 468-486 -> 220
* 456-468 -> 310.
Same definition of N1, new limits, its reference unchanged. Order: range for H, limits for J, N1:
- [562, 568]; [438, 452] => 1.92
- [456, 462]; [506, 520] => 1.62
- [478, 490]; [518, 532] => 1.38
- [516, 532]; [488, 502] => 2.47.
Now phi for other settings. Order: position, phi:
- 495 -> 156.3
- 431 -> 188.3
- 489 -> 153.5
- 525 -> 164.8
